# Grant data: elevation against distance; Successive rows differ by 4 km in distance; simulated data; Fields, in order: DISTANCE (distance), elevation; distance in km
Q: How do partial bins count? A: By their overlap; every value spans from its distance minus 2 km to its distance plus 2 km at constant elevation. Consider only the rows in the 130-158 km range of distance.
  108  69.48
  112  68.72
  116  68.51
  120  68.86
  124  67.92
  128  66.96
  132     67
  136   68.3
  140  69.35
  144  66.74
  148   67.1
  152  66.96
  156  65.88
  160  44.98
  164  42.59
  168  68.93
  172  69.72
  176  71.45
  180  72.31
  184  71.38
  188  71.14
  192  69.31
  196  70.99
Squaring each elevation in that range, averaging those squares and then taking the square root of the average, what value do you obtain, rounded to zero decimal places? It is 67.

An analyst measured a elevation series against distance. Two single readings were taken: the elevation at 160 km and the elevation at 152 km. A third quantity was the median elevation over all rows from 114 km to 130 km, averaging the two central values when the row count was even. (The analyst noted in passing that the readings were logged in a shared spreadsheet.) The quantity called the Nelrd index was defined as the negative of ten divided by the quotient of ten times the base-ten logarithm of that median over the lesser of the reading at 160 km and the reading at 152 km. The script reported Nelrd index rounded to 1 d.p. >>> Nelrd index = -24.5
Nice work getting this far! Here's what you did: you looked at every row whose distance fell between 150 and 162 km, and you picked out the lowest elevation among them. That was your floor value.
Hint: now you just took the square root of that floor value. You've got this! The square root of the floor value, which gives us 6.71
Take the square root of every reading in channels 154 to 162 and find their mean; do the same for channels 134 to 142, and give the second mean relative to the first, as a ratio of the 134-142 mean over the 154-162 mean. 1.12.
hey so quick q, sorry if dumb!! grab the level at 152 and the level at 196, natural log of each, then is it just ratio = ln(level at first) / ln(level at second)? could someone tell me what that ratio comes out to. 0.99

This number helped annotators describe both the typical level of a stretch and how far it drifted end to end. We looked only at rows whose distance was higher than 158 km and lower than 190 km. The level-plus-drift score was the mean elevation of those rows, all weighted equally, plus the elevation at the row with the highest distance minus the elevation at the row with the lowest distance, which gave 90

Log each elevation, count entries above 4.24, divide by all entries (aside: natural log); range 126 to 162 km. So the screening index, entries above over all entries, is 0.00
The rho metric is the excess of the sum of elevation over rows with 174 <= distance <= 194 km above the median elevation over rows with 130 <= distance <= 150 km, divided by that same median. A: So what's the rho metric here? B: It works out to 4.3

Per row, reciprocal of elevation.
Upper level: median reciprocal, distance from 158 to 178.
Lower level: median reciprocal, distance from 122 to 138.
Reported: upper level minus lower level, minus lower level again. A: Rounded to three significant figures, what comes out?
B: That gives -0.0151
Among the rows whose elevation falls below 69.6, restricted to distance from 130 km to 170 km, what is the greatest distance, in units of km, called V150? 168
